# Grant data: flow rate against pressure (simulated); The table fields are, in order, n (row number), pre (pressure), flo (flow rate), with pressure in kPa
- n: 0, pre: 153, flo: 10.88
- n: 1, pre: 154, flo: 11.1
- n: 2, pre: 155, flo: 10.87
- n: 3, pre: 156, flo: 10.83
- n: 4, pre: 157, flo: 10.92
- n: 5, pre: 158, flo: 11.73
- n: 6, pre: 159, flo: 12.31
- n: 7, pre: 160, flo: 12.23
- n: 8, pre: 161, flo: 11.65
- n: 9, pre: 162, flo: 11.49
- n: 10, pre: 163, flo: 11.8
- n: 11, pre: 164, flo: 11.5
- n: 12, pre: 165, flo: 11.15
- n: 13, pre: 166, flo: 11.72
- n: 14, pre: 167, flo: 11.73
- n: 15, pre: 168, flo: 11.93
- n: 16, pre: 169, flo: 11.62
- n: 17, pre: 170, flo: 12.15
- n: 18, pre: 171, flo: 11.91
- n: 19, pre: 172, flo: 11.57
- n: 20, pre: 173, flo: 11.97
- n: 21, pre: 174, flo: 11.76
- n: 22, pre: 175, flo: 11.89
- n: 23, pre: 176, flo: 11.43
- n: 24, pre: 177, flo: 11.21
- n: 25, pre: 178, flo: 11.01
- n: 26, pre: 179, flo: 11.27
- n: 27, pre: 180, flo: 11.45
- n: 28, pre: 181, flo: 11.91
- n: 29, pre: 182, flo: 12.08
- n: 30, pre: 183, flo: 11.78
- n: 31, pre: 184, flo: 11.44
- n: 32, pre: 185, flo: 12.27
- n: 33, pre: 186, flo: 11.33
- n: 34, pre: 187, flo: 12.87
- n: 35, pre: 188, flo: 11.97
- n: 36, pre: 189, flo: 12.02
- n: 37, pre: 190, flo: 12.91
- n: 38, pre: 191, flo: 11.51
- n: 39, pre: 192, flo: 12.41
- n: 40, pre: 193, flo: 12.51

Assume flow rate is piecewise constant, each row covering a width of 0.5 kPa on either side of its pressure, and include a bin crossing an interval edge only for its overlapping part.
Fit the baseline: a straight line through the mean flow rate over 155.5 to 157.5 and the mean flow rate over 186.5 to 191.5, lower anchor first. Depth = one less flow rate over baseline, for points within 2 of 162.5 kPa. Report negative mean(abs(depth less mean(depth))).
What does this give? -0.0123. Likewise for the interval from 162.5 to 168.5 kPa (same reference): -0.0160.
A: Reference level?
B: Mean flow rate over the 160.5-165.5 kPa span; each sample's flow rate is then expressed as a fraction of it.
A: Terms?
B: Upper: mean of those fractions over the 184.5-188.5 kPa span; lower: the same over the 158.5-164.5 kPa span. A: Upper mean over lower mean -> 1.02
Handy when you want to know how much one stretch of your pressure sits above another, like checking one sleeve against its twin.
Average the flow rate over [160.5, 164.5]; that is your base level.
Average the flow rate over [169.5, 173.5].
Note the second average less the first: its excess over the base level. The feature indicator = 0.3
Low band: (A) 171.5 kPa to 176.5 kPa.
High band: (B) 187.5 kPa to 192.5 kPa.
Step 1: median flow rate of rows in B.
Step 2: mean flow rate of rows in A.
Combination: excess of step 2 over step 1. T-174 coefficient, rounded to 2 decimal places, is -0.30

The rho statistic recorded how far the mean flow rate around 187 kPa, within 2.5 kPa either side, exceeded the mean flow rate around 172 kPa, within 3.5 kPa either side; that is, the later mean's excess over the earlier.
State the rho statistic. 0.25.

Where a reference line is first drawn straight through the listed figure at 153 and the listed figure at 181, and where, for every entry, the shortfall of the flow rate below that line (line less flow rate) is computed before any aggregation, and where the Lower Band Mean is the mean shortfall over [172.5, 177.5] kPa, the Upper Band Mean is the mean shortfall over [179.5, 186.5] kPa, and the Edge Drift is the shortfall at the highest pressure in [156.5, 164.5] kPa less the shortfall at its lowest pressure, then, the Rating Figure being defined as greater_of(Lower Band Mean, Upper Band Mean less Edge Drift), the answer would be 0.55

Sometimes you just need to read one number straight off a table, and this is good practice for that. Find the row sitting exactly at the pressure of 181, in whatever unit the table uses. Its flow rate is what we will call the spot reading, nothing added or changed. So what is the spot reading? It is 11.91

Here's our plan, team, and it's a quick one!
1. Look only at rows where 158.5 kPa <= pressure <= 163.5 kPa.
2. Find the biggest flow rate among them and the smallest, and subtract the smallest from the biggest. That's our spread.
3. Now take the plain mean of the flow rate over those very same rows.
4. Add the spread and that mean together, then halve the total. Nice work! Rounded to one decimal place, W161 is 6.4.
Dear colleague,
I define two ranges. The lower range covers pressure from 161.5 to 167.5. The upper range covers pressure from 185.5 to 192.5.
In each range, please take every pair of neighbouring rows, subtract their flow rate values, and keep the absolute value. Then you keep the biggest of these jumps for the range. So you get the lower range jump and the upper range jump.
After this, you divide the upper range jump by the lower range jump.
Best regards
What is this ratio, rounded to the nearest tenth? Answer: 2.7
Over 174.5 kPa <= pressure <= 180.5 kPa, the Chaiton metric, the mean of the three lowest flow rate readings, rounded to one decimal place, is 11.2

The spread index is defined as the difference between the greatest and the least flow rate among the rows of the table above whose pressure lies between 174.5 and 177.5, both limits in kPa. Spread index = 0.7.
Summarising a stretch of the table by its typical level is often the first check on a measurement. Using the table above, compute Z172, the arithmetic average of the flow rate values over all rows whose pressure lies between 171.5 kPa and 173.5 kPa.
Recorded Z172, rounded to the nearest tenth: 11.8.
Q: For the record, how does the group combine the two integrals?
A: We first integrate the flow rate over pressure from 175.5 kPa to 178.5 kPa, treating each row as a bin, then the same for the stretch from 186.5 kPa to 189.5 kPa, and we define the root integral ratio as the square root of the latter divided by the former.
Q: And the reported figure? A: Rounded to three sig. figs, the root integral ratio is 1.05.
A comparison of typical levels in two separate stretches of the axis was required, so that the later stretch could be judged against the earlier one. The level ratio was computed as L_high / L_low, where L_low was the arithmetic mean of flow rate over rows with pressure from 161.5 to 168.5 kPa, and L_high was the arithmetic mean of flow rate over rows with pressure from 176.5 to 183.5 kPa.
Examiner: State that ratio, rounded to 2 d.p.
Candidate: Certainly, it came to 0.99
